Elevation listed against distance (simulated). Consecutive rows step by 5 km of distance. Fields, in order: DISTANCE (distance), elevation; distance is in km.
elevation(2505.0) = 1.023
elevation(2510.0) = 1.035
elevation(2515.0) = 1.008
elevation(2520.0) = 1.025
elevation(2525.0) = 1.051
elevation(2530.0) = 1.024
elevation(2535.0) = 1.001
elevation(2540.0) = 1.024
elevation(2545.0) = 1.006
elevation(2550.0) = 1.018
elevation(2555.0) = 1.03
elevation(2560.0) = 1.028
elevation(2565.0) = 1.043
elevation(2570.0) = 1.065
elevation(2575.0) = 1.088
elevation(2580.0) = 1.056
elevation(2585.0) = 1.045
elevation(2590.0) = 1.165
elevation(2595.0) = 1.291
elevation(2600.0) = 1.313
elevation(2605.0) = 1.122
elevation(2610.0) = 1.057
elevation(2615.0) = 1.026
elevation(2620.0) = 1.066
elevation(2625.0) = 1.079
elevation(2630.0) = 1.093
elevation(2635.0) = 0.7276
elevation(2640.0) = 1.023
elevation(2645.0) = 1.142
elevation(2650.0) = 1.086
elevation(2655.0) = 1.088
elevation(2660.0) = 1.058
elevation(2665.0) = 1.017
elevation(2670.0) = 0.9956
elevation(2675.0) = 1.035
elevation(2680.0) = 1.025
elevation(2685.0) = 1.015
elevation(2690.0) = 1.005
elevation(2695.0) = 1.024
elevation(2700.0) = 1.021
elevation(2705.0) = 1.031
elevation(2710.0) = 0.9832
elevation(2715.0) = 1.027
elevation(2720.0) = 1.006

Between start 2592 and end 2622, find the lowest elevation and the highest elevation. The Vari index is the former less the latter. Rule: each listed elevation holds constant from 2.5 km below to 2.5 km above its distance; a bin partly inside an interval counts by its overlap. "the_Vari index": -0.29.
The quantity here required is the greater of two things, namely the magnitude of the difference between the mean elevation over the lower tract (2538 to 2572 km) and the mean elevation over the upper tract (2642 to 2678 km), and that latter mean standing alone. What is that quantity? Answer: 1.06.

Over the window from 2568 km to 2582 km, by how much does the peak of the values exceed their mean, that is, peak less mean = 0.018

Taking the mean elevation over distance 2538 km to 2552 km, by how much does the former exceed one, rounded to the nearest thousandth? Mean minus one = 0.016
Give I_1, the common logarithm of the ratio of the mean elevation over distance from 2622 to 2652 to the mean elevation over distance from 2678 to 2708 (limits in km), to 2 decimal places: 0.00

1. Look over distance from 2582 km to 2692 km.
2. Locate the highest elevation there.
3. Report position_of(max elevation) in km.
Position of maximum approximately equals 2600.0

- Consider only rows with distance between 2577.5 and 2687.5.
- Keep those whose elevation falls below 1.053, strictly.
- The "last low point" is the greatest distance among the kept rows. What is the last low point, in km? 2685.0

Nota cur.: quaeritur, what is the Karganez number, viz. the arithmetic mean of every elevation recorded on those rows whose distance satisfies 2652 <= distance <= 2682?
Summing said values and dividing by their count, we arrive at 1.04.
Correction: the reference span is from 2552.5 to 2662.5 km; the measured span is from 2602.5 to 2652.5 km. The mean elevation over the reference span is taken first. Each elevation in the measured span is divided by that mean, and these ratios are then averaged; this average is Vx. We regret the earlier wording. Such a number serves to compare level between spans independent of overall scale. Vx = 0.97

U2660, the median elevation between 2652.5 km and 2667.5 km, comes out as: 1.058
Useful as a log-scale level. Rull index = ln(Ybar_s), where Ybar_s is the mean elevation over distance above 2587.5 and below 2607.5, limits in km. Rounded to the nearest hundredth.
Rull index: 0.20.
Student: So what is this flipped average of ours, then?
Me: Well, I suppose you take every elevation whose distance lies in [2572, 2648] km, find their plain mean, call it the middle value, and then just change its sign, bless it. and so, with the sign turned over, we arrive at -1.09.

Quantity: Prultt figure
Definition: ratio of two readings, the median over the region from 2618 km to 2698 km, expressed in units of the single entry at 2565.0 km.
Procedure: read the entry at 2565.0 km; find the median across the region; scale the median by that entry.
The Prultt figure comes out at 0.988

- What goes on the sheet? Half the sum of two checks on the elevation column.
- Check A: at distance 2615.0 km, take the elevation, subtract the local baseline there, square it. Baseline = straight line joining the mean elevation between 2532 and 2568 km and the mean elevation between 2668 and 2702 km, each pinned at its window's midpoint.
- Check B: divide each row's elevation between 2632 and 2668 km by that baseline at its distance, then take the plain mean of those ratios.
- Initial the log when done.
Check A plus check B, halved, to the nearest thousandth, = 0.501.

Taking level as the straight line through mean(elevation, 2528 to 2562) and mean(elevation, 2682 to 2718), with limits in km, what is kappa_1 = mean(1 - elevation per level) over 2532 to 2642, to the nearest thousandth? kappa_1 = -0.044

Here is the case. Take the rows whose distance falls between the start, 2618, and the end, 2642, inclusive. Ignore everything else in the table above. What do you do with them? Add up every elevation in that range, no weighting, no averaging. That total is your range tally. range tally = 4.99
